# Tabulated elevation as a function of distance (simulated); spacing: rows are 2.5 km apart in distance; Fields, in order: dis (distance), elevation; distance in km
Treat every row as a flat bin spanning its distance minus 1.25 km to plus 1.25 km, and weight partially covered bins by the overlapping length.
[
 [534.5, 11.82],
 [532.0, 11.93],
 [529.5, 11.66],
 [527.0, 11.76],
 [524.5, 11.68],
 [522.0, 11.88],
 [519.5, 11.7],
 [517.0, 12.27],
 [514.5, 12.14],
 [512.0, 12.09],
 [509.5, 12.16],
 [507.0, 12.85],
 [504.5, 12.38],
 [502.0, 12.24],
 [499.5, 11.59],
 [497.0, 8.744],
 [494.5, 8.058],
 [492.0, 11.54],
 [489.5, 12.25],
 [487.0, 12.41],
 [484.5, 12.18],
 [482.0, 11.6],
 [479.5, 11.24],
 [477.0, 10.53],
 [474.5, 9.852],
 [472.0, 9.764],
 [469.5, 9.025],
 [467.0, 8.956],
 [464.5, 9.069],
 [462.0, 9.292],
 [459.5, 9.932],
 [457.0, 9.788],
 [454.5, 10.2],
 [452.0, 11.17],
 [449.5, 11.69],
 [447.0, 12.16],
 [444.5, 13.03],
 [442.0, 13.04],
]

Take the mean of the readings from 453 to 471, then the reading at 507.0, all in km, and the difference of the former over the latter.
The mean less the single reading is -3.4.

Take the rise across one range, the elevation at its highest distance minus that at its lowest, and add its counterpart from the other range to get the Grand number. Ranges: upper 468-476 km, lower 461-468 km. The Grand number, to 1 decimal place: 0.5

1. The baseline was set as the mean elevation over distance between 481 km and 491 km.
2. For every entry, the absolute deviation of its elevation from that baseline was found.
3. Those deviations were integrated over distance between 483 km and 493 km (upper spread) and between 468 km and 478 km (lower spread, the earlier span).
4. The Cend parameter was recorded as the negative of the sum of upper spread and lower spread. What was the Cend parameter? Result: -26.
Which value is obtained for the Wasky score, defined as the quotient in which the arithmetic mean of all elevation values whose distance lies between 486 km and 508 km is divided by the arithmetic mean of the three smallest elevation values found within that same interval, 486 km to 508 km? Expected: 1.20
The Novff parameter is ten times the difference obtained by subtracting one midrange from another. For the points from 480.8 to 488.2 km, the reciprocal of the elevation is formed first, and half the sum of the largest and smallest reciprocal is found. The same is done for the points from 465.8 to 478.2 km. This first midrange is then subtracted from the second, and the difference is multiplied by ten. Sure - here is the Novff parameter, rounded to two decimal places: 0.20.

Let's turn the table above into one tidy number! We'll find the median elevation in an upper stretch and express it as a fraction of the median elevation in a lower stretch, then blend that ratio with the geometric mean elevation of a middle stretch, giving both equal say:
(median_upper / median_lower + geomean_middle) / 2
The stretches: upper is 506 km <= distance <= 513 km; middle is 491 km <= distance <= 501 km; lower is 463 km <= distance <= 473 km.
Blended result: 5.60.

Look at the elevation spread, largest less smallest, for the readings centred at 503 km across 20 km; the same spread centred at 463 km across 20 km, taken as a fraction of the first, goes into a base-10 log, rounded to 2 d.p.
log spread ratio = -0.59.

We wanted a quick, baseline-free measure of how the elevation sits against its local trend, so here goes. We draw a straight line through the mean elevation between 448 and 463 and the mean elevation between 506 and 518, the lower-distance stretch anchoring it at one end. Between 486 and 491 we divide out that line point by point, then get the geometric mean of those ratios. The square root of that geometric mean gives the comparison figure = 1.04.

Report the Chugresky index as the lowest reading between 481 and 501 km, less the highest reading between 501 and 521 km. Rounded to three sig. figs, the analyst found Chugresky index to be -4.79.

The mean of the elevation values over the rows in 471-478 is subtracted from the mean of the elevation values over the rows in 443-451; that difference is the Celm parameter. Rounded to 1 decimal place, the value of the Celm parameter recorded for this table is 2.2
